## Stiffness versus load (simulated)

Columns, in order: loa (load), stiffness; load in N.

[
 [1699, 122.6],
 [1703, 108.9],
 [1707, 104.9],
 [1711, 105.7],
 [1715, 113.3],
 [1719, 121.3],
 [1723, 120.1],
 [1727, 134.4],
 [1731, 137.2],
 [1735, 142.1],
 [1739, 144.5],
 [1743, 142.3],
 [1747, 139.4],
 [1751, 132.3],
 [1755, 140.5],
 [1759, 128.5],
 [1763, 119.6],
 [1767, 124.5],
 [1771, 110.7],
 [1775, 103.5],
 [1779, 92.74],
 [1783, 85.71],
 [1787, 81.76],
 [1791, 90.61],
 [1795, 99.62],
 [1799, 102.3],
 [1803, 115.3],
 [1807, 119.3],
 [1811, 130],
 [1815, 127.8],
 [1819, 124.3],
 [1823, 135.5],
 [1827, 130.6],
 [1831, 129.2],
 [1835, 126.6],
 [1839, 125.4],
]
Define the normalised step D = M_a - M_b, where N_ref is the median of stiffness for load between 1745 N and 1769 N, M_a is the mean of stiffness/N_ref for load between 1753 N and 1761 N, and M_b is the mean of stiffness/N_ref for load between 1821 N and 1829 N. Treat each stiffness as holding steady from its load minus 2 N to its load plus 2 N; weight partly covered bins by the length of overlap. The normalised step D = 0.01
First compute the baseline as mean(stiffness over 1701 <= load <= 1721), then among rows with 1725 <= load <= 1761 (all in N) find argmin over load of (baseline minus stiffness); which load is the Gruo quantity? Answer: 1739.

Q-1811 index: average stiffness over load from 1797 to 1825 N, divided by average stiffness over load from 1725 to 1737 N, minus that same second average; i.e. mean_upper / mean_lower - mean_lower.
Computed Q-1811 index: -137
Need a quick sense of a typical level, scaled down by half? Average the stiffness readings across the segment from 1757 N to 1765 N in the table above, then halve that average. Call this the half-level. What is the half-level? 62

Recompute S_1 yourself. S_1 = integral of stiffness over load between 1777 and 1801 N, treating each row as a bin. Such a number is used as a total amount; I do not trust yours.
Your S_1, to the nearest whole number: 2211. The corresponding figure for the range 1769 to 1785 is 1571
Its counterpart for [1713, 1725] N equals 1419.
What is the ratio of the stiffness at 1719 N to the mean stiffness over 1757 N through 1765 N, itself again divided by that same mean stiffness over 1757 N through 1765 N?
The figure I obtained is 0.0079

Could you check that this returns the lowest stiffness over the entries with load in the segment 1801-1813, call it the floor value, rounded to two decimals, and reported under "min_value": 115.30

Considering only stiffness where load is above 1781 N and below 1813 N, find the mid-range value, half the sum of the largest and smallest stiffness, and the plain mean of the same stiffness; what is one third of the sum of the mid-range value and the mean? 70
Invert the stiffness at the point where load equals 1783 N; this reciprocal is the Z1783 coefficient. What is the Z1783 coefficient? 0.0117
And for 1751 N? 0.0076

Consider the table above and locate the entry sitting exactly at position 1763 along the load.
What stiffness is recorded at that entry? 119.6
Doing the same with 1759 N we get 128.5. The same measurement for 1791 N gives 90.61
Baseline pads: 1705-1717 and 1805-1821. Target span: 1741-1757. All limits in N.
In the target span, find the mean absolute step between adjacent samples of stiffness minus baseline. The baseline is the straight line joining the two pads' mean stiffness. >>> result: 6.3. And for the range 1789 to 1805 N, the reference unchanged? 7.5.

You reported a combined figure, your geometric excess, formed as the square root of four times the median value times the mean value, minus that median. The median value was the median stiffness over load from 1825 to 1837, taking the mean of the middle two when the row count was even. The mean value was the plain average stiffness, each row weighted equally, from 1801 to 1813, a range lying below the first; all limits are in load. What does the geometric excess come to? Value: 121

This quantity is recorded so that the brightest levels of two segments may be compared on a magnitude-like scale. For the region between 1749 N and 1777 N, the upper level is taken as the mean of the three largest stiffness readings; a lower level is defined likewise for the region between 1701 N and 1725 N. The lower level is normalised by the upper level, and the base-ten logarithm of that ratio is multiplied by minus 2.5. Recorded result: 0.13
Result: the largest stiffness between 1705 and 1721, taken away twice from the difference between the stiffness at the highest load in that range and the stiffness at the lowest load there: -226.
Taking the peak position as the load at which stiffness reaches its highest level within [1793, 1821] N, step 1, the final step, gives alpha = 1811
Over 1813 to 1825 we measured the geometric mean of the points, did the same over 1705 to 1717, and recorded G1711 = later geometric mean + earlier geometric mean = 237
